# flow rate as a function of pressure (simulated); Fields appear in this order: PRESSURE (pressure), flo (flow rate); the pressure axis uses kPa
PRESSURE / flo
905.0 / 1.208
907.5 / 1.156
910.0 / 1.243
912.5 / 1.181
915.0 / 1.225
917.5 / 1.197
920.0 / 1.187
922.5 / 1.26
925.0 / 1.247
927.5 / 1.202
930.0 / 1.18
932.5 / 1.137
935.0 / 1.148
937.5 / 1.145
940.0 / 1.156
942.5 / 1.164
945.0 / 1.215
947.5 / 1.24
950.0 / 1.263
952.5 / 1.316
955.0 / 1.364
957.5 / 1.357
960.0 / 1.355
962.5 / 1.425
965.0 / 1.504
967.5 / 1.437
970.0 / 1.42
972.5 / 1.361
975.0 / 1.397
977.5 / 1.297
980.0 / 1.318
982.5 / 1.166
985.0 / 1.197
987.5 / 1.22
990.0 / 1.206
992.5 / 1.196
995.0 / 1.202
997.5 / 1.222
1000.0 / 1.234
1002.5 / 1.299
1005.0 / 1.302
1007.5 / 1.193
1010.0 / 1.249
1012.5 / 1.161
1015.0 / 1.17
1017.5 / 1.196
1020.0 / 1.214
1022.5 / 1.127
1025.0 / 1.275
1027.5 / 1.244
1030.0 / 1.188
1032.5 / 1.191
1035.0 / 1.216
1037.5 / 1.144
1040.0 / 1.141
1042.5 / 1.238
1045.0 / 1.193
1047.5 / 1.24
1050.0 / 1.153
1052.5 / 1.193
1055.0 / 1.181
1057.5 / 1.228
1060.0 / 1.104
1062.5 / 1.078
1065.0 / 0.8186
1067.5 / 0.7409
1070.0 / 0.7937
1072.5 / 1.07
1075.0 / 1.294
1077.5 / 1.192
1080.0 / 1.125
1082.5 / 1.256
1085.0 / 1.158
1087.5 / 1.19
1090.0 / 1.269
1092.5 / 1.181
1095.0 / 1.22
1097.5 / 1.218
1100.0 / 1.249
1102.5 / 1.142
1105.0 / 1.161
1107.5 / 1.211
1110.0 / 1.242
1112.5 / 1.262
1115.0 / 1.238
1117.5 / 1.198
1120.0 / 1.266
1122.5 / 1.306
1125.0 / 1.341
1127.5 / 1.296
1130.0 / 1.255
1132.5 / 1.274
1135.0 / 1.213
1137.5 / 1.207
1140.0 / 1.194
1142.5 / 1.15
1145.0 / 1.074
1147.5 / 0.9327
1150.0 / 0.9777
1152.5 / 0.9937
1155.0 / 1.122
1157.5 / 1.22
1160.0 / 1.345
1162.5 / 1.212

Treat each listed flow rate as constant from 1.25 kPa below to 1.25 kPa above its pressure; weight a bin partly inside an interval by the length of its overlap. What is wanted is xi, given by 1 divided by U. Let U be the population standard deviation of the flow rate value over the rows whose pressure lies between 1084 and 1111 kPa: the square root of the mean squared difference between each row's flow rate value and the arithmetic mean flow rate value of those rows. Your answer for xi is 26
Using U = 0.04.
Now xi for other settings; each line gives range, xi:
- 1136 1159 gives 10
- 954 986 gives 11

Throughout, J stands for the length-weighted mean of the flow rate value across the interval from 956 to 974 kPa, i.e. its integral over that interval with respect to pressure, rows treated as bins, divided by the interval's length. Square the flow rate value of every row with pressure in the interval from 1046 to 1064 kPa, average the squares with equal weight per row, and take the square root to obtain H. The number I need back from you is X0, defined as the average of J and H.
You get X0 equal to 1.29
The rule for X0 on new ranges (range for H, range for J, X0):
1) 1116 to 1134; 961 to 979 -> 1.34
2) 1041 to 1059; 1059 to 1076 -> 1.09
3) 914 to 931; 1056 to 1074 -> 1.10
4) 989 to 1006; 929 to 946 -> 1.20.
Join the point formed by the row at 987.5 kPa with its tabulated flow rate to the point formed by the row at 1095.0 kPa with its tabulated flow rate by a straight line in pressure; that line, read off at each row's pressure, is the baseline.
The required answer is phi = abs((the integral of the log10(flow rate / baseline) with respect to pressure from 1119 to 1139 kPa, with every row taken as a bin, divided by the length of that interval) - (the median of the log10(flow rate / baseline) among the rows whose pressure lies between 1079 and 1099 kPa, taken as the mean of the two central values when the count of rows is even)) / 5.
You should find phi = 0.0045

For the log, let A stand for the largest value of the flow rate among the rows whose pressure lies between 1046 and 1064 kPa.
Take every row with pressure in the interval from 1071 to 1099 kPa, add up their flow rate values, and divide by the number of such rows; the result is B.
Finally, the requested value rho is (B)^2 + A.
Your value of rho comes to 2.67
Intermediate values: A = 1.24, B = 1.198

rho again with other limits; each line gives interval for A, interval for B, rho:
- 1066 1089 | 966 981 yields 3.18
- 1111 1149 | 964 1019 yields 2.95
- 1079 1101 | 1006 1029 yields 2.72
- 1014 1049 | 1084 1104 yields 2.72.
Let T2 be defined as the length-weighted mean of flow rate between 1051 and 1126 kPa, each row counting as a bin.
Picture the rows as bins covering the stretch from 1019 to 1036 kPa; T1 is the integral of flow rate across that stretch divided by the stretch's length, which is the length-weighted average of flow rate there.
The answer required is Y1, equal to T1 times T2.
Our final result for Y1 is 1.41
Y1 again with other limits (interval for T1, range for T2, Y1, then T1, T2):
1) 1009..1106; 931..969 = 1.49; 1.16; 1.28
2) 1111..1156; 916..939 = 1.41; 1.18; 1.19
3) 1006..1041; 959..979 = 1.67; 1.19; 1.40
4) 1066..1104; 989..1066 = 1.35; 1.14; 1.19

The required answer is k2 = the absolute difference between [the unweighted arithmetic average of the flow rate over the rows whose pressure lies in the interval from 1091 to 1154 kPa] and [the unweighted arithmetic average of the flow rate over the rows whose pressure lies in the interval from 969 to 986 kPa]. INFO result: 0.12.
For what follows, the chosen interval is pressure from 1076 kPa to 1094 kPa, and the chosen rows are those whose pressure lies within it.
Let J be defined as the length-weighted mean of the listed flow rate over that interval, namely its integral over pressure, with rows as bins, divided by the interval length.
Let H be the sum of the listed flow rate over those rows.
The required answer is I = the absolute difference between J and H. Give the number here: 7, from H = 8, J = 1.20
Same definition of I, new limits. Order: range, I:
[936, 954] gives 7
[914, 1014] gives 49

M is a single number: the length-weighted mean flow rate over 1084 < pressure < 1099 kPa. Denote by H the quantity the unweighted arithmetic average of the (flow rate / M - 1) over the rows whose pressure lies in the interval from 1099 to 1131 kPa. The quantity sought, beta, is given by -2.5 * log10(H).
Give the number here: 3.8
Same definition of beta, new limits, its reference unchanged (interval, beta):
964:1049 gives 3.7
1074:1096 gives 7.0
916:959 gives 4.8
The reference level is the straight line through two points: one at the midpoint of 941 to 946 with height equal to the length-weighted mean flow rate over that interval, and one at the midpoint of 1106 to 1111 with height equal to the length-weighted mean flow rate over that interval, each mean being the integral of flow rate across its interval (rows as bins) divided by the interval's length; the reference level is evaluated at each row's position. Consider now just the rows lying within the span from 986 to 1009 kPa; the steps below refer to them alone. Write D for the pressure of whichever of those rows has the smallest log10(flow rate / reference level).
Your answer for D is 1007.5 kPa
